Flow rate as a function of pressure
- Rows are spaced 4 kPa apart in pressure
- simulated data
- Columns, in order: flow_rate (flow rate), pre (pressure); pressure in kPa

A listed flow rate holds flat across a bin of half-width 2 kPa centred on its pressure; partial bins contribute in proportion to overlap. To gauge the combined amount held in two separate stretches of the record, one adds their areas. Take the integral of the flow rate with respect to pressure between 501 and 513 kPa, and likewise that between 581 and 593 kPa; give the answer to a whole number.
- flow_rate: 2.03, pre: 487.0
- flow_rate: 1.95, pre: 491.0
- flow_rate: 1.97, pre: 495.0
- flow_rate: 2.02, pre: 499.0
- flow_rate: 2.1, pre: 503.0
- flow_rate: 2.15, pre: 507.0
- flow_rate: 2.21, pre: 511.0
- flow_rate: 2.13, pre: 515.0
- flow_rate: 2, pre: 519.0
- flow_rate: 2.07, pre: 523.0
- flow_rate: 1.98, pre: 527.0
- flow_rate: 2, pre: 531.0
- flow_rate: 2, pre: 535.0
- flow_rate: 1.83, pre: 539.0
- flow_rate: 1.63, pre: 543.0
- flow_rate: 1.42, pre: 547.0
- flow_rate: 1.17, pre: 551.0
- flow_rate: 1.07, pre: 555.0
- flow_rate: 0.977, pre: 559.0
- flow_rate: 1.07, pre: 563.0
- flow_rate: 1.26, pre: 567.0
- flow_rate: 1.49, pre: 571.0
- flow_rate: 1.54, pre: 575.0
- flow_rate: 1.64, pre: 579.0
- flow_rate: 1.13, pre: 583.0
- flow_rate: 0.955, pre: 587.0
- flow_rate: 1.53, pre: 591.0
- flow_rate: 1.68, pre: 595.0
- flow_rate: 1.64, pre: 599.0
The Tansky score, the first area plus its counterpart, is 40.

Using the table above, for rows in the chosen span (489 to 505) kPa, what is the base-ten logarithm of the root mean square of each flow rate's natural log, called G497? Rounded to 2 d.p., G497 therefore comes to -0.16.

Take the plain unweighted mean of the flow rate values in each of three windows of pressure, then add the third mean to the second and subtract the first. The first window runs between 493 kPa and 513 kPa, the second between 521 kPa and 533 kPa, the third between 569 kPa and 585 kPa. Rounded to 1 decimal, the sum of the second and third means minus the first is 1.4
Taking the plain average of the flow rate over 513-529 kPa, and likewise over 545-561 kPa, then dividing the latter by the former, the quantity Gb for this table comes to 0.57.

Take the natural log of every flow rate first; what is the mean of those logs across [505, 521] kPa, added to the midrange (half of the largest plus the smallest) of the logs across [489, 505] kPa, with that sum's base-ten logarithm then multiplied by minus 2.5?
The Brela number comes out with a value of -0.4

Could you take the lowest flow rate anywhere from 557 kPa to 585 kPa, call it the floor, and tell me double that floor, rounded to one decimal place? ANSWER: 2.0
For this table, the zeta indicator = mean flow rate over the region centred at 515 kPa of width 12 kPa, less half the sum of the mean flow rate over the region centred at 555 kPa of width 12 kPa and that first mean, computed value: 0.5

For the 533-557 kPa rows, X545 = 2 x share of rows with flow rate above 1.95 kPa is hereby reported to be 0.3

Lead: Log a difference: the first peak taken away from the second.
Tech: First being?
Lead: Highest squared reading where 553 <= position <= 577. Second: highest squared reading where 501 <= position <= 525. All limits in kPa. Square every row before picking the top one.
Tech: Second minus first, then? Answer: 2.5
